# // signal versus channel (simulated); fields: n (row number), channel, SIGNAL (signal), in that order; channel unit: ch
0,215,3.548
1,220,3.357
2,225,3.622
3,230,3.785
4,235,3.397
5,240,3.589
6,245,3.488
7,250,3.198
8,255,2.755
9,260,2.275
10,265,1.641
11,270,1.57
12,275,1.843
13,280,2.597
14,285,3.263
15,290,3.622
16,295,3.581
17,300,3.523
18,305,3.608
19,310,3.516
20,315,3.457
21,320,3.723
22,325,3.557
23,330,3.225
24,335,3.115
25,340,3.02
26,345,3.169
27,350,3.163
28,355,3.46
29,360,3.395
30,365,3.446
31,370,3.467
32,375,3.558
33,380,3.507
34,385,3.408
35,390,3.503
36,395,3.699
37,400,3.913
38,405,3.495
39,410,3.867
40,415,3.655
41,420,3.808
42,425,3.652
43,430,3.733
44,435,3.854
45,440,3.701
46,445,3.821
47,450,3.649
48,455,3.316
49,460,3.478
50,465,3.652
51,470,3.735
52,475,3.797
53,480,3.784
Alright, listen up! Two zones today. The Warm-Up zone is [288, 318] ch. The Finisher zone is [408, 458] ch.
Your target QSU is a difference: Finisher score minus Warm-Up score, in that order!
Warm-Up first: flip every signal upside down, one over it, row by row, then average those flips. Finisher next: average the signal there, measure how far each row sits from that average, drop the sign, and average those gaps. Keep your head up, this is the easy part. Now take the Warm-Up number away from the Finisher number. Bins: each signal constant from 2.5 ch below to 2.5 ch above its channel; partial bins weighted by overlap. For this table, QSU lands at -0.171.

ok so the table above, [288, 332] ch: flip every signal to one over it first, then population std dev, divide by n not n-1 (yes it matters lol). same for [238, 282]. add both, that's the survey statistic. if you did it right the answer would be 0.14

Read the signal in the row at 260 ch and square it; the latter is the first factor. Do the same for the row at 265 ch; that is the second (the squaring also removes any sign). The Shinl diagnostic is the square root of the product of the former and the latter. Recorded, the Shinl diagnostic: 3.7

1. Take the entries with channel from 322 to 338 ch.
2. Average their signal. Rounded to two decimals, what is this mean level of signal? 3.30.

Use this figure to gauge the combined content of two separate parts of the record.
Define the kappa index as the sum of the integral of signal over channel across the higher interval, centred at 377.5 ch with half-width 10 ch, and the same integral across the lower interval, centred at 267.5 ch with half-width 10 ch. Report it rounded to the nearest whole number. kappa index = 106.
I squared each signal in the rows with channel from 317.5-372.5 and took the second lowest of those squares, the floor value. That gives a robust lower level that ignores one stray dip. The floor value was 10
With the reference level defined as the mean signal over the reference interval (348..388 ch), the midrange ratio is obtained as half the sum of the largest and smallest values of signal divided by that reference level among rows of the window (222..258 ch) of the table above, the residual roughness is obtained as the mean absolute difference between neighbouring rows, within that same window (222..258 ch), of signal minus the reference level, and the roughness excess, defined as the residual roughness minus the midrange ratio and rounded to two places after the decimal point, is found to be -0.69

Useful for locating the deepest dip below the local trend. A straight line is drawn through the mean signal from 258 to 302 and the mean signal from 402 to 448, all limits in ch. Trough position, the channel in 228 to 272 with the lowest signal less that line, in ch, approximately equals 270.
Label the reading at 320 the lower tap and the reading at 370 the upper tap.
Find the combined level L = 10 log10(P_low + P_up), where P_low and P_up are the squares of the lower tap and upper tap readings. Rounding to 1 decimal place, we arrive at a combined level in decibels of 14.1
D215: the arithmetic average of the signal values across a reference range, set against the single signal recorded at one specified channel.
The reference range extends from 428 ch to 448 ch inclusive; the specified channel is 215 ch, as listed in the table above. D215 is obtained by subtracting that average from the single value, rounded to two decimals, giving -0.23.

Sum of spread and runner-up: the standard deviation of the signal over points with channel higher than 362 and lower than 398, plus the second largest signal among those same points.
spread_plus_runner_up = 3.65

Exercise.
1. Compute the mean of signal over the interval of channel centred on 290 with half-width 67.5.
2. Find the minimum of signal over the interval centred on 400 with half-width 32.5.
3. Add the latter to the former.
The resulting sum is 6.5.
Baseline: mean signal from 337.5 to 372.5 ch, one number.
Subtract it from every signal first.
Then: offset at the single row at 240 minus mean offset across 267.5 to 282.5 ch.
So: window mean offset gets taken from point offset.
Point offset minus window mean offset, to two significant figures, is 1.6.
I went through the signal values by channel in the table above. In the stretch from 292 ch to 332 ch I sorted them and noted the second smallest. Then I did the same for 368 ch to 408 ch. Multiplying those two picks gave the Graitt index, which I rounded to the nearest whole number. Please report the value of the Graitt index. 12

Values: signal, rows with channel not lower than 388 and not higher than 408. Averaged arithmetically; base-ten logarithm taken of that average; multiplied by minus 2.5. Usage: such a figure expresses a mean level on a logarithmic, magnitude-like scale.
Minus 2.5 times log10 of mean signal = -1.41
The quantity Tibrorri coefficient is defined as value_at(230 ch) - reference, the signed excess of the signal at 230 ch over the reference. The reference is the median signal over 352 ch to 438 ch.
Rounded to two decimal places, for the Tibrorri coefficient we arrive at 0.23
